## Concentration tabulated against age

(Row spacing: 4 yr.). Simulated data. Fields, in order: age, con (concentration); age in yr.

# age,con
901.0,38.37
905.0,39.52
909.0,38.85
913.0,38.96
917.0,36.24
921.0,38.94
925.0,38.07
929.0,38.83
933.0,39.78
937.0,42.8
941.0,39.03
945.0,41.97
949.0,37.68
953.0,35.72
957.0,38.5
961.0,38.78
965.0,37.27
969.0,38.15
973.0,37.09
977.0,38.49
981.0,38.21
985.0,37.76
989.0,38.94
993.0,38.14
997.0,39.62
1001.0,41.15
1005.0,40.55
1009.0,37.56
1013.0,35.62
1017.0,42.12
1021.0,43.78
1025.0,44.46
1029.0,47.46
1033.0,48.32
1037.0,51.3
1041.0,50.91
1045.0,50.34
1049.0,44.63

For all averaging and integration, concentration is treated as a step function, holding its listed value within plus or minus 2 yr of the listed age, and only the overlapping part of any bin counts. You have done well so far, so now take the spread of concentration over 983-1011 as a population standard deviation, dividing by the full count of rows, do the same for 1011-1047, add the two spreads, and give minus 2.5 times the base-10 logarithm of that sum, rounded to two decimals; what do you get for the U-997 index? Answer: -1.96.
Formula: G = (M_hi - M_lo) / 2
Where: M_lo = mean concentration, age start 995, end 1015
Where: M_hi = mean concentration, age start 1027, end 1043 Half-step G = 5.3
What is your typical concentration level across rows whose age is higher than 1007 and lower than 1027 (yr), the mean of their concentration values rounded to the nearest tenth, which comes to 40.7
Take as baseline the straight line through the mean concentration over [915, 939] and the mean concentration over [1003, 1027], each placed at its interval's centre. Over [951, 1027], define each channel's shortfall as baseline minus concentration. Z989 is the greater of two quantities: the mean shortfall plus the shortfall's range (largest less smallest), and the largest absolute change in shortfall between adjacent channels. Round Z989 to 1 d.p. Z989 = 9.8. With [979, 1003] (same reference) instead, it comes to 4.4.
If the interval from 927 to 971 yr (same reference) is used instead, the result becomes 7.9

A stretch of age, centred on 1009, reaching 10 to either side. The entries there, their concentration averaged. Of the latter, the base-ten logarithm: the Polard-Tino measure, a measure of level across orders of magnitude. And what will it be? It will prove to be 1.595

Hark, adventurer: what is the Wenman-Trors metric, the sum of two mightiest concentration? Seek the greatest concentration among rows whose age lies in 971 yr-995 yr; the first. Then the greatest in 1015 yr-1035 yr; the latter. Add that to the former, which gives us 87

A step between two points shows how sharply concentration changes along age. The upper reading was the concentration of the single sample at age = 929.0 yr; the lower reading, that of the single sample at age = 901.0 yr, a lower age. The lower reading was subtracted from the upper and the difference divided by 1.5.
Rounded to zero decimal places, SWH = 0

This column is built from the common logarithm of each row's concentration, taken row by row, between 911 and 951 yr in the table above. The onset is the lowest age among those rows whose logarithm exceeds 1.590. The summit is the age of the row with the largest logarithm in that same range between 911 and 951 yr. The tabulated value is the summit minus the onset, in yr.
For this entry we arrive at 24 yr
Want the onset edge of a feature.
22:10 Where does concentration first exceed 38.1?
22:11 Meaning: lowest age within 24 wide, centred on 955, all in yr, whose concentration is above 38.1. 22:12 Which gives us 945.0 yr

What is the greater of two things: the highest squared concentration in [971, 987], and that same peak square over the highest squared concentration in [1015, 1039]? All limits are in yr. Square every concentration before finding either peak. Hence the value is 1481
